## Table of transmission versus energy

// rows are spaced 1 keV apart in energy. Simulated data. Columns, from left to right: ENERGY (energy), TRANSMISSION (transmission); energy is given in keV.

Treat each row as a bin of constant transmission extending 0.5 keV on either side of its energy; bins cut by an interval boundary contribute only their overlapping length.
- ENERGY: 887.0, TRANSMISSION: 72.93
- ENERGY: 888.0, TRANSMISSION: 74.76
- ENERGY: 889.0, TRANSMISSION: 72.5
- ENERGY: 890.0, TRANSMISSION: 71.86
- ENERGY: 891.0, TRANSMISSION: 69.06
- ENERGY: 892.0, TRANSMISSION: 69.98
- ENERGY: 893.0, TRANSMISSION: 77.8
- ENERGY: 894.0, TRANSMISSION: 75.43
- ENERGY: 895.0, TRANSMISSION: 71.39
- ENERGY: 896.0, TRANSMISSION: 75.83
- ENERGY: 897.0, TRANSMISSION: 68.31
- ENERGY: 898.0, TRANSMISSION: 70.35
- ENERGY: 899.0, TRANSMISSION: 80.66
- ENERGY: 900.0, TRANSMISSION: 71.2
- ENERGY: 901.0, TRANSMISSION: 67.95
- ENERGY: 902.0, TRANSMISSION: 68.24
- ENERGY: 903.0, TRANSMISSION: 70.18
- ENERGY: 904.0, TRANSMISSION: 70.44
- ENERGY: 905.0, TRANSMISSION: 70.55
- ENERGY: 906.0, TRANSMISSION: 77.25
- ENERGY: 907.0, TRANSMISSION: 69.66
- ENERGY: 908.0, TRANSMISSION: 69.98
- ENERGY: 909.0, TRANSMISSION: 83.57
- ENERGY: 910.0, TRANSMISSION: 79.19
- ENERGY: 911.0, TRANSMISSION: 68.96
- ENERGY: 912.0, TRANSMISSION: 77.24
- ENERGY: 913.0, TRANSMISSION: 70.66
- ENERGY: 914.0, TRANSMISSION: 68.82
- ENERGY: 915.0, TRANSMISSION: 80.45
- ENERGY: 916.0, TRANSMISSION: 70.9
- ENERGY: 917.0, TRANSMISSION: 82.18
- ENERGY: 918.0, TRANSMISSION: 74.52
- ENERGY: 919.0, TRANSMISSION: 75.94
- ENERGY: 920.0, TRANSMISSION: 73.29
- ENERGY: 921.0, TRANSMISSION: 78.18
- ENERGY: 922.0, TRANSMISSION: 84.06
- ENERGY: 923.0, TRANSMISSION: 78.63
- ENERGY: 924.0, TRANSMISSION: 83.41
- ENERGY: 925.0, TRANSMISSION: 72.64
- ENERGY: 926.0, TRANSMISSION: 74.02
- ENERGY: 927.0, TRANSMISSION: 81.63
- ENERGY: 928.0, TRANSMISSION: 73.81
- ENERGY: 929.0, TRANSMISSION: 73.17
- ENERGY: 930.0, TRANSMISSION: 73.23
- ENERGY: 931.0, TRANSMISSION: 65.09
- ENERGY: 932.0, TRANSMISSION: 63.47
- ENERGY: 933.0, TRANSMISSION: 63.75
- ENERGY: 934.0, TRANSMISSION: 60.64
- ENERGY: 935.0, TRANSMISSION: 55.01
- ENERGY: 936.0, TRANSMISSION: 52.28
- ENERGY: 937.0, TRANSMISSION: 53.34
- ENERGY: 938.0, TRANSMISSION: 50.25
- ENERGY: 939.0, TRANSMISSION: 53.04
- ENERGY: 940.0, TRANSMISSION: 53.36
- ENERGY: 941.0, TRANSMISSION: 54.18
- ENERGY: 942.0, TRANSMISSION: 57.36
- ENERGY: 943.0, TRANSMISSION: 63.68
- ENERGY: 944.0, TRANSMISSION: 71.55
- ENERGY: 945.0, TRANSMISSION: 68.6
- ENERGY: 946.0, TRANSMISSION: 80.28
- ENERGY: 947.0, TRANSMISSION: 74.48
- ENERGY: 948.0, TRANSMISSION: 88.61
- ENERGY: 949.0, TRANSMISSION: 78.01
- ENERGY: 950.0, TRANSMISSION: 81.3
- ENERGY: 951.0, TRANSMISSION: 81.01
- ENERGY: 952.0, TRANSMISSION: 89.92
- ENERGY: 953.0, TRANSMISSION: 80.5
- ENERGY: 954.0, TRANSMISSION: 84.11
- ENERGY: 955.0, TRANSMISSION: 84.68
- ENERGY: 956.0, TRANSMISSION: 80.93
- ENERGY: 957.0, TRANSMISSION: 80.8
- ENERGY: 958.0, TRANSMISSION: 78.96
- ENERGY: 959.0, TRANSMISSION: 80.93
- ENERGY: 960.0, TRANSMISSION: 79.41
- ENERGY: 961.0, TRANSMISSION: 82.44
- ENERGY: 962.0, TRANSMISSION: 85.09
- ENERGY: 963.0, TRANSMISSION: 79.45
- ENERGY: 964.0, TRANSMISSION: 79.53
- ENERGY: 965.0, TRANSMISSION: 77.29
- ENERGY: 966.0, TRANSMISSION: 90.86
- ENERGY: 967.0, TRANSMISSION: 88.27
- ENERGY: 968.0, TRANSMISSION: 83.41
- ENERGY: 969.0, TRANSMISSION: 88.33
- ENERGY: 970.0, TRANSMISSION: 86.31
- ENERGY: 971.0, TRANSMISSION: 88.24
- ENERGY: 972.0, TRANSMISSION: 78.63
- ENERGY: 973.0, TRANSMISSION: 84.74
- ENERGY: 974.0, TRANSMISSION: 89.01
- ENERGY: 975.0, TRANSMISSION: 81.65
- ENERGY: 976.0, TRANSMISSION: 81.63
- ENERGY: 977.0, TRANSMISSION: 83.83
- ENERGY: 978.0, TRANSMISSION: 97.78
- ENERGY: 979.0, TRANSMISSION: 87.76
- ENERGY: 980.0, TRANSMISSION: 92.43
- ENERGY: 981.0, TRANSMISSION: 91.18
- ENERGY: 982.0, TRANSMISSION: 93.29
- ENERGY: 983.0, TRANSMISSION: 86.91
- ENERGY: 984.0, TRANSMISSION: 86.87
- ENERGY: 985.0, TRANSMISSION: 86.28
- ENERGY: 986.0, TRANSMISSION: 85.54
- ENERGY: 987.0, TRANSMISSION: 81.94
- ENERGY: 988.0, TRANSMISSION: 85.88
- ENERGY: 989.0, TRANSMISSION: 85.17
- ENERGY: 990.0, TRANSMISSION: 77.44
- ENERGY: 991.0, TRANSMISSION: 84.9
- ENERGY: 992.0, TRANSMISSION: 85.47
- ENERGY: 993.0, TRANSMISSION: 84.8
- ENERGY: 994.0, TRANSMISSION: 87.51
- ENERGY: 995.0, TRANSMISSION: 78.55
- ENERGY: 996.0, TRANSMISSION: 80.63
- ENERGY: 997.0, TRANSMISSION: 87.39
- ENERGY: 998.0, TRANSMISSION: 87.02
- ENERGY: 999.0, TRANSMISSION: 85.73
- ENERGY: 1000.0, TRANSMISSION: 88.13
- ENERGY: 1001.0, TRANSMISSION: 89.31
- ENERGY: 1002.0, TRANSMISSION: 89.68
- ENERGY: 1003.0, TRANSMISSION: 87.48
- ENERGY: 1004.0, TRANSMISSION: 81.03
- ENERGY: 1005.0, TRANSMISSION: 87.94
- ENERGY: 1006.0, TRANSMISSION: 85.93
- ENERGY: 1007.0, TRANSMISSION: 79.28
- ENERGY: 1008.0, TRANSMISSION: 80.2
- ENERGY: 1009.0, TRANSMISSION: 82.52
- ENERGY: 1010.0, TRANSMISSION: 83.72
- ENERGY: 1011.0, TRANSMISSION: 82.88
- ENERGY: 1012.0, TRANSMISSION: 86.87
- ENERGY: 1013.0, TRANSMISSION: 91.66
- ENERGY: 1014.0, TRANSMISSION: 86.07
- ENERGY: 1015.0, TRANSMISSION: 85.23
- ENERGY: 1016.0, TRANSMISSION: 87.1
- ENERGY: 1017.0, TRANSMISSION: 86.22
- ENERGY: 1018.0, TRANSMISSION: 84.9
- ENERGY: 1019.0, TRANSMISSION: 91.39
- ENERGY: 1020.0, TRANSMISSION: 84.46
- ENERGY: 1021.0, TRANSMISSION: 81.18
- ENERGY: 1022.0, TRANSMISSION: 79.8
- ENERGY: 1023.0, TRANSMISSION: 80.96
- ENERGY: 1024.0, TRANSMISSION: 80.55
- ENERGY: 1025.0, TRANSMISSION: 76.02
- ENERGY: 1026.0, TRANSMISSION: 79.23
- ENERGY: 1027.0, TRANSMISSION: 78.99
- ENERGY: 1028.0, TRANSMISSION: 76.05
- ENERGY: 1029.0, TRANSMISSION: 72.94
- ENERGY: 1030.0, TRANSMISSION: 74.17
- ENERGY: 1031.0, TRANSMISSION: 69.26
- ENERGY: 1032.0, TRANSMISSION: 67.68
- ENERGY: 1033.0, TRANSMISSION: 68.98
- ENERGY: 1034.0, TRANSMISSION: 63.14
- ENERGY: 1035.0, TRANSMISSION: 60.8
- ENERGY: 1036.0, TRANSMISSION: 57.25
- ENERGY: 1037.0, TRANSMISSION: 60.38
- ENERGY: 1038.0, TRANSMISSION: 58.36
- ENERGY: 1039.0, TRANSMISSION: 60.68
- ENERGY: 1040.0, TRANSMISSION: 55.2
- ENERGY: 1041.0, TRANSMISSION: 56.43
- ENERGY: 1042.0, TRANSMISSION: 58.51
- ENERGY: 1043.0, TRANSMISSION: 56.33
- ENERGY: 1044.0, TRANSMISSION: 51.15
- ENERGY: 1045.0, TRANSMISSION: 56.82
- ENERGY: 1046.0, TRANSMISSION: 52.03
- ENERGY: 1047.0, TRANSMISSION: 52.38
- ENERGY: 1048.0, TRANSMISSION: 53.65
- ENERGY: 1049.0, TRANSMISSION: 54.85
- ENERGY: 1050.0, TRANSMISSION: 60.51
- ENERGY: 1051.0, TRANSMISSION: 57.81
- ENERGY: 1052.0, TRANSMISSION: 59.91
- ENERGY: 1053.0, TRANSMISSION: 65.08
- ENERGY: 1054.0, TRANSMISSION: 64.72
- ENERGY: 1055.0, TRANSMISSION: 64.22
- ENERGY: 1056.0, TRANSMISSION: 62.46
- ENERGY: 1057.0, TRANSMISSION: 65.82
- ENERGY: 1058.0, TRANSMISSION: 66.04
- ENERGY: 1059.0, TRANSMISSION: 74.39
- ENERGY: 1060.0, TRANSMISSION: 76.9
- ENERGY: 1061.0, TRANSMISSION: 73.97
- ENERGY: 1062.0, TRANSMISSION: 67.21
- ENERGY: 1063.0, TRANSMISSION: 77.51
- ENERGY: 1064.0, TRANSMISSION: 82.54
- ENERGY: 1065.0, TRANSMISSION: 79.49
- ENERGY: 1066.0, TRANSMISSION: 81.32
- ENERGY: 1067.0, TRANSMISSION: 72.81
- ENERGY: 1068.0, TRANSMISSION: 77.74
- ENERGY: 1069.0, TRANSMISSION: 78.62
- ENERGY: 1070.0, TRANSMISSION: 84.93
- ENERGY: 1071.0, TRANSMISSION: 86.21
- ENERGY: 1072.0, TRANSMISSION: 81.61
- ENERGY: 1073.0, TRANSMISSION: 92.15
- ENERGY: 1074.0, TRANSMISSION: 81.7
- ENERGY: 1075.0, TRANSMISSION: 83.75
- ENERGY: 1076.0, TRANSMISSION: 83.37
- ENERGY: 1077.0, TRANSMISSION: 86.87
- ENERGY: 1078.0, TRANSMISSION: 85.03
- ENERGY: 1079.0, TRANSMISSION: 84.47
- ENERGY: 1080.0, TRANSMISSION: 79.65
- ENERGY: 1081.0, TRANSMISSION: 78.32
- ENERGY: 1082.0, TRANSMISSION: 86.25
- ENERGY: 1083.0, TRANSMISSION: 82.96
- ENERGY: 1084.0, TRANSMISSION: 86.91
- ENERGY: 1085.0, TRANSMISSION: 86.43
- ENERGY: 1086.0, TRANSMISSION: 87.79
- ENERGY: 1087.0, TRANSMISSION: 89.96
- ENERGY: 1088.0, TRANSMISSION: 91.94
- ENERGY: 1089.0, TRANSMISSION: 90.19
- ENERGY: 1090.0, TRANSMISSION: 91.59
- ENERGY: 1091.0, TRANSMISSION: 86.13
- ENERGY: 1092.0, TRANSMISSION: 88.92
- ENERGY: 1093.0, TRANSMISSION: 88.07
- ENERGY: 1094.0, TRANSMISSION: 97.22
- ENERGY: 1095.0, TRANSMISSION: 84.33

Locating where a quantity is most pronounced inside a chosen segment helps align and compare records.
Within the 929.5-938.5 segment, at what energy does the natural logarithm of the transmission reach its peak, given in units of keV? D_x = 930.0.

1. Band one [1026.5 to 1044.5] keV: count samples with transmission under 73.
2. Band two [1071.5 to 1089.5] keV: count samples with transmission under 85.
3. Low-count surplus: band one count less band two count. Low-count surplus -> 7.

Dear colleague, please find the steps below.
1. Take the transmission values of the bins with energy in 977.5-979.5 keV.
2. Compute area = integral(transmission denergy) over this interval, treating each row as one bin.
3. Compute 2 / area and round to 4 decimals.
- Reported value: 0.0108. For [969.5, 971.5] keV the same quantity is 0.0115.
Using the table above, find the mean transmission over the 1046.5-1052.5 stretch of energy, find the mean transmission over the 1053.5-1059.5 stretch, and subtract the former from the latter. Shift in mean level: 10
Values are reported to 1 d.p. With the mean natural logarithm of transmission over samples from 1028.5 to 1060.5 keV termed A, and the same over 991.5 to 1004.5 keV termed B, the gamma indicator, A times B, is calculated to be 18.3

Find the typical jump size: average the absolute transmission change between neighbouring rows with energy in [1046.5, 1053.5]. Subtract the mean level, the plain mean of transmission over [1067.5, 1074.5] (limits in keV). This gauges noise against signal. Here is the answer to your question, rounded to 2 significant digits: -80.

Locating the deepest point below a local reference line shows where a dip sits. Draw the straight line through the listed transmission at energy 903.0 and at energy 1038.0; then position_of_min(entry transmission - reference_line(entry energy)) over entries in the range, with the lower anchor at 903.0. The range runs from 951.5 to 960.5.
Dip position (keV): 958.0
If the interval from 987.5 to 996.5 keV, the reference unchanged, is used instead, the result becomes 990.0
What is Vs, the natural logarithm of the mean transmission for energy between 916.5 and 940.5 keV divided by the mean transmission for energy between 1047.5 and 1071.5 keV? -0.024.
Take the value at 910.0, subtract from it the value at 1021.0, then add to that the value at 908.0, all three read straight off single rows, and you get 68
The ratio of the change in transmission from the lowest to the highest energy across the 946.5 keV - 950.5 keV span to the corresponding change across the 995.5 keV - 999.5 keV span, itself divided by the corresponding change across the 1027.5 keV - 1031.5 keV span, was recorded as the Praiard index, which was -0.2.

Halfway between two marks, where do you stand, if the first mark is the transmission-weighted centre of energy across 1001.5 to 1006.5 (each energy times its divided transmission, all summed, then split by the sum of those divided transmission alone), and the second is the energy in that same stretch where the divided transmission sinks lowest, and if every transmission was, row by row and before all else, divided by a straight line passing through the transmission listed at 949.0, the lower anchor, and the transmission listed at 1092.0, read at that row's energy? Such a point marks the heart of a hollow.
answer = 1004.0 keV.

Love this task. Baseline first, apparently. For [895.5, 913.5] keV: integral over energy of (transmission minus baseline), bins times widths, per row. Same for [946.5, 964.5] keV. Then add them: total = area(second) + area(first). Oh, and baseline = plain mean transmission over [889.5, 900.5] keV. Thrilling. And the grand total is 156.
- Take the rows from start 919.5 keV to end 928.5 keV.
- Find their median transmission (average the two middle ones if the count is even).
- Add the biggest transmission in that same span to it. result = 162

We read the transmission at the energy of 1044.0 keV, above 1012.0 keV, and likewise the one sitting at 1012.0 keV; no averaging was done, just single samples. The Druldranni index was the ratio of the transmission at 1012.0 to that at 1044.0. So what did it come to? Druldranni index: 1.70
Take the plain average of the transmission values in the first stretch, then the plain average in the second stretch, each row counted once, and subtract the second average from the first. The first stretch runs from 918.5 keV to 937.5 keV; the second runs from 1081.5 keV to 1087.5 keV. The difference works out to -16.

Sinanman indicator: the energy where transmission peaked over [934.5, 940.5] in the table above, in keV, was 935.0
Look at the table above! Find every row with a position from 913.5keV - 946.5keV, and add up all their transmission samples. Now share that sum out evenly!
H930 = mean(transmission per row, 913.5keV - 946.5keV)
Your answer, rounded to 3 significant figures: 68.6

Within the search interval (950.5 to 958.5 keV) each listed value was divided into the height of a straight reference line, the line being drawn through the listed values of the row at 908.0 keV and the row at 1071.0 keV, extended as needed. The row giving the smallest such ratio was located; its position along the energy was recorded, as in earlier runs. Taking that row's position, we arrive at 952.0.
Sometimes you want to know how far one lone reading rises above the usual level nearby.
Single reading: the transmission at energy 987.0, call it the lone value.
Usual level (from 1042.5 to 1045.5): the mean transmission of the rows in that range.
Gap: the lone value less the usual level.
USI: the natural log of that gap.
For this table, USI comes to 3.3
